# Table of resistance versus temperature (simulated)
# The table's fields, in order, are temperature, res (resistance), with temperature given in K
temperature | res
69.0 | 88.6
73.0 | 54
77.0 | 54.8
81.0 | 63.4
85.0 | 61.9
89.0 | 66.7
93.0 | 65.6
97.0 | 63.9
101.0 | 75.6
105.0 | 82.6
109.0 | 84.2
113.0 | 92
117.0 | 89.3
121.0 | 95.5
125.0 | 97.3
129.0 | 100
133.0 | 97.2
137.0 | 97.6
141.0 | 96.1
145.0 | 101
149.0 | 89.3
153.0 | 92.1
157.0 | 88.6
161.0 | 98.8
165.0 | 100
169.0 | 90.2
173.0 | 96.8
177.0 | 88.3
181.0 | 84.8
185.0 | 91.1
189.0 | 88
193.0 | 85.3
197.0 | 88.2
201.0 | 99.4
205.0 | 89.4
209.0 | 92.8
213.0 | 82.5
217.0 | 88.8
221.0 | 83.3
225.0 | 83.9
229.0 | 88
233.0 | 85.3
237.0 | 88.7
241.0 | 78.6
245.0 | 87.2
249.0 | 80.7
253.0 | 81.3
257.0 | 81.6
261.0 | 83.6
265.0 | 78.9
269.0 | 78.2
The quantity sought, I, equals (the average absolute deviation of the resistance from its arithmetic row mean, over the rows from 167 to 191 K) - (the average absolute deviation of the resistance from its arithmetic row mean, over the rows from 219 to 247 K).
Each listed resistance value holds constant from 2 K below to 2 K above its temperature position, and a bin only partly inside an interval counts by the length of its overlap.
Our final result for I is 0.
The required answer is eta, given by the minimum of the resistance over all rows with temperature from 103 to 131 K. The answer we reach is 82.6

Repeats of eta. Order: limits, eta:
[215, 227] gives 83.3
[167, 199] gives 84.8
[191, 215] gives 82.5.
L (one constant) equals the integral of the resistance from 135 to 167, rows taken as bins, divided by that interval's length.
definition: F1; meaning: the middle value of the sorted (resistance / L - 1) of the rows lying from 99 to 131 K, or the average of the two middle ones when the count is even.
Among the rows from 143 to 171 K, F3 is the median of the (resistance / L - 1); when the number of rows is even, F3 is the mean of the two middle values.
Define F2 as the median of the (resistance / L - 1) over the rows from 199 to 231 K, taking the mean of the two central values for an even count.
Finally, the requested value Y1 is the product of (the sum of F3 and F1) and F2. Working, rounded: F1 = -0.05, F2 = -0.0737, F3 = -0.03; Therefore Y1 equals 0.006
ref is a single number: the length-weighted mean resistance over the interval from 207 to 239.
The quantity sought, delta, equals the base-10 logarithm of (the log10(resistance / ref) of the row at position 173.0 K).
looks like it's -1.32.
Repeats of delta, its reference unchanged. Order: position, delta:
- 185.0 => -1.66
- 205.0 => -1.87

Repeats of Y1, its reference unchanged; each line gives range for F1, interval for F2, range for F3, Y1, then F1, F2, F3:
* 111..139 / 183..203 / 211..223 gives 0.008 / 0.02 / -0.0758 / -0.13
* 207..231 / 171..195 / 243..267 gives 0.019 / -0.10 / -0.0764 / -0.15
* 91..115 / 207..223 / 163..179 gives 0.019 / -0.17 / -0.0984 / -0.02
